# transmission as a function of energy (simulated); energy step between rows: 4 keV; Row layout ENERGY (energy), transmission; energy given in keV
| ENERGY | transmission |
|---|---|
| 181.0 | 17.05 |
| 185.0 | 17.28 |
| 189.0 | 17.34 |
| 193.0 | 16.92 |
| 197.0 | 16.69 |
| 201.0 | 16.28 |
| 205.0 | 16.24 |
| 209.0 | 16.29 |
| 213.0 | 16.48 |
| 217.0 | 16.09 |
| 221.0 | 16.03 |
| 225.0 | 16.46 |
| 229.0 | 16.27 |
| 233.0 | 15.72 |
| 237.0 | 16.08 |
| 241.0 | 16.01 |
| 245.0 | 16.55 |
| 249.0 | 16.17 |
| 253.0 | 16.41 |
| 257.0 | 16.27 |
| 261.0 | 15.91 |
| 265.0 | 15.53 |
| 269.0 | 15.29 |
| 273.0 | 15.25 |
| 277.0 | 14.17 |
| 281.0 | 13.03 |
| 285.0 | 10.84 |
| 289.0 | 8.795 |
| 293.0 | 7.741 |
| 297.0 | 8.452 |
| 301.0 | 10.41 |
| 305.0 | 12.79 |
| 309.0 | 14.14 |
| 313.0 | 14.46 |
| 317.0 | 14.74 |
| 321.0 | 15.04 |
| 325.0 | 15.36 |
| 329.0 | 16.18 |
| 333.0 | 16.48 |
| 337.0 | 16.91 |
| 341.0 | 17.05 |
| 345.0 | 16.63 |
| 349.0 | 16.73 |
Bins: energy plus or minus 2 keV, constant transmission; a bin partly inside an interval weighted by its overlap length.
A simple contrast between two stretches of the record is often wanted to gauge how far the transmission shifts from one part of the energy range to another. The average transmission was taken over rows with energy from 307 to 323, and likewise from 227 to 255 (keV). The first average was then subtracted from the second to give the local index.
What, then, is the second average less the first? 1.58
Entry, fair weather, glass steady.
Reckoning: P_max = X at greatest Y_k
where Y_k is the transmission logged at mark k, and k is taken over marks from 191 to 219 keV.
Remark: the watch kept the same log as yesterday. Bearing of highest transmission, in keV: 193.0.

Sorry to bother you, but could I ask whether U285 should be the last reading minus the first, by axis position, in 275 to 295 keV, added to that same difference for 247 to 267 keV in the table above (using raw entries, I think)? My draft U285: -7.1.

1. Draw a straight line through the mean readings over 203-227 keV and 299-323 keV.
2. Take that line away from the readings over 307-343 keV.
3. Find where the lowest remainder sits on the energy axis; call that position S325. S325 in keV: 309.0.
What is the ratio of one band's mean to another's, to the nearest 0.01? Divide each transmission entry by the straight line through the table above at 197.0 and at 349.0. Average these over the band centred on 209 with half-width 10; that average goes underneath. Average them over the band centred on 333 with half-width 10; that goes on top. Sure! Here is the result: 1.01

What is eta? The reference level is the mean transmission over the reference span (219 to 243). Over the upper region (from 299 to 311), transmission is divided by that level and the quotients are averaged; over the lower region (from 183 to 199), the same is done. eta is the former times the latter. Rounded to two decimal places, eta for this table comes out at 0.82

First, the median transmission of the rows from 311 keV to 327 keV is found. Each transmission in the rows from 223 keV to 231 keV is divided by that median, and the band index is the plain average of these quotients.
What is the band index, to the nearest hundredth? 1.10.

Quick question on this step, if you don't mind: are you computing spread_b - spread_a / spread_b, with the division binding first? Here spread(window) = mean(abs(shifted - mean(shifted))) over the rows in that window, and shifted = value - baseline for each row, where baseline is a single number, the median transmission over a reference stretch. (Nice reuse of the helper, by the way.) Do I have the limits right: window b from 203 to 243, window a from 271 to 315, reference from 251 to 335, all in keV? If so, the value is -13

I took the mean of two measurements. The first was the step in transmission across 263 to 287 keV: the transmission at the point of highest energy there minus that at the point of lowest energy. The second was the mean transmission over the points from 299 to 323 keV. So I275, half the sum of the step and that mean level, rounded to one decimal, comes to 4.5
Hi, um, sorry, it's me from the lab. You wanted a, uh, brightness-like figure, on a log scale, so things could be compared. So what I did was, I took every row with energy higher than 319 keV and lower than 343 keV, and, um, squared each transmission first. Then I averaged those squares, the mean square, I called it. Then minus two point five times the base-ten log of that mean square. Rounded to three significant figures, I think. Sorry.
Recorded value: -6.05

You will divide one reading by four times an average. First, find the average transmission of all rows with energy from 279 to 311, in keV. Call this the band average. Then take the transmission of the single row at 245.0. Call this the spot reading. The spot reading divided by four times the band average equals 0.38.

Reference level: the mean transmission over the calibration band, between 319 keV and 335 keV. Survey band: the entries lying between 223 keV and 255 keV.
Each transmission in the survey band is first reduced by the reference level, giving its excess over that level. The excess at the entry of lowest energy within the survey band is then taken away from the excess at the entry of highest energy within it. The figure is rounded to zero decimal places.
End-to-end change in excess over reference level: 0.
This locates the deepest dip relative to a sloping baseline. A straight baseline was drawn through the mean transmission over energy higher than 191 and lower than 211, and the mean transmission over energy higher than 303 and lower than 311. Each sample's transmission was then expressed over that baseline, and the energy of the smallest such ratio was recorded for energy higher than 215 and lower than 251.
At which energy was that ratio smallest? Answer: 217.0 keV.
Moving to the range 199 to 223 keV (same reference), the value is 201.0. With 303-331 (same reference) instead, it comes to 305.0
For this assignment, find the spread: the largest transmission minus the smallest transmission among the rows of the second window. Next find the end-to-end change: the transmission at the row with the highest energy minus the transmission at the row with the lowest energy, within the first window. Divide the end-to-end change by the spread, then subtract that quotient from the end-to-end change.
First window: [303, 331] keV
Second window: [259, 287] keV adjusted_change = 2.7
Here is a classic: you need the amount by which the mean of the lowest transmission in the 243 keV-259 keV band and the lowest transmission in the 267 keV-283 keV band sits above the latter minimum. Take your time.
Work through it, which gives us 1.6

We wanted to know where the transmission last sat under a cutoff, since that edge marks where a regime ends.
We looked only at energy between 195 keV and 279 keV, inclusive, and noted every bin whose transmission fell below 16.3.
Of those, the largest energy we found 277.0 keV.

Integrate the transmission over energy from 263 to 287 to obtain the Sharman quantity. 336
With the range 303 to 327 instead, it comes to 346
